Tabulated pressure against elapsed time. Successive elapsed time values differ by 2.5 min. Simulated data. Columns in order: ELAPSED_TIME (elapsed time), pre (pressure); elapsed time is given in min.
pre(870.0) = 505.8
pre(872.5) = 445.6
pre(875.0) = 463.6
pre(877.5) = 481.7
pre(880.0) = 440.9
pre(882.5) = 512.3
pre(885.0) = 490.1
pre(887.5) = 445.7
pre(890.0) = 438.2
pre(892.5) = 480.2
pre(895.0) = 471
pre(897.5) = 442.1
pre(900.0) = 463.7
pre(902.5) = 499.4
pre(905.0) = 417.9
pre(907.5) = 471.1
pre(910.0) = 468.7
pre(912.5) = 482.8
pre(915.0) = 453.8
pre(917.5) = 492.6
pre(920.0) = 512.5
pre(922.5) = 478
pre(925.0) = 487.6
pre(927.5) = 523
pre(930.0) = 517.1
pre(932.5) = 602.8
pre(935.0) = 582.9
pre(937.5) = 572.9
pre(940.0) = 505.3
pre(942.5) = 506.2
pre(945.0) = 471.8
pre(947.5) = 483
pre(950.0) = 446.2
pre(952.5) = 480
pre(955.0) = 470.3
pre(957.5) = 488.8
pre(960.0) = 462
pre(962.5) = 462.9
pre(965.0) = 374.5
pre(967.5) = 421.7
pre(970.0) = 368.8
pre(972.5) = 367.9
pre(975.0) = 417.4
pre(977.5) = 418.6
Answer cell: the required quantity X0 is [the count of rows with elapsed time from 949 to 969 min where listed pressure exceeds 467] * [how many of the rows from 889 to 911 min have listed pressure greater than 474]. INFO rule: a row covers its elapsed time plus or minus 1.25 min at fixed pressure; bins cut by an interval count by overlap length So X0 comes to 6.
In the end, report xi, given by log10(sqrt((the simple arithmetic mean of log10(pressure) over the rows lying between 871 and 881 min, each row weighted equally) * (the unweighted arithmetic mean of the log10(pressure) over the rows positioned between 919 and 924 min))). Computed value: 0.428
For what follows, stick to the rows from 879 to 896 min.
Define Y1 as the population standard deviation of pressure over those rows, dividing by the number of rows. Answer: 26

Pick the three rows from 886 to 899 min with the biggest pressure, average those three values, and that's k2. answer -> 466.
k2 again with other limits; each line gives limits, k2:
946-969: 484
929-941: 586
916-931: 518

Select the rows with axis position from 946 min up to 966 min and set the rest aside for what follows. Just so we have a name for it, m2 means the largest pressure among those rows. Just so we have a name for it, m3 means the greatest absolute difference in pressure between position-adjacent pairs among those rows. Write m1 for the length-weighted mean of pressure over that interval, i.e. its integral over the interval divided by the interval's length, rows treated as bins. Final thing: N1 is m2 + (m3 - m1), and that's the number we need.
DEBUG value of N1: 118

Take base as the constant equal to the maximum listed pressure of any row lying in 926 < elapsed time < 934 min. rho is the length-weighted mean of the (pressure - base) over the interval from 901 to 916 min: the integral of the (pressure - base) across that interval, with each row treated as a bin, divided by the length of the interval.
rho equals -137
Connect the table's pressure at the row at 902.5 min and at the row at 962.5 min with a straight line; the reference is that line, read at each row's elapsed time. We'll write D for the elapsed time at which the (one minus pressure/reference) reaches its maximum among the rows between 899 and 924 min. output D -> 905.0 min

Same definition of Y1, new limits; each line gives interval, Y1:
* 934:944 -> 36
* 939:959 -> 18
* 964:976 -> 24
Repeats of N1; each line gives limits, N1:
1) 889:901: 63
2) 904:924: 93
